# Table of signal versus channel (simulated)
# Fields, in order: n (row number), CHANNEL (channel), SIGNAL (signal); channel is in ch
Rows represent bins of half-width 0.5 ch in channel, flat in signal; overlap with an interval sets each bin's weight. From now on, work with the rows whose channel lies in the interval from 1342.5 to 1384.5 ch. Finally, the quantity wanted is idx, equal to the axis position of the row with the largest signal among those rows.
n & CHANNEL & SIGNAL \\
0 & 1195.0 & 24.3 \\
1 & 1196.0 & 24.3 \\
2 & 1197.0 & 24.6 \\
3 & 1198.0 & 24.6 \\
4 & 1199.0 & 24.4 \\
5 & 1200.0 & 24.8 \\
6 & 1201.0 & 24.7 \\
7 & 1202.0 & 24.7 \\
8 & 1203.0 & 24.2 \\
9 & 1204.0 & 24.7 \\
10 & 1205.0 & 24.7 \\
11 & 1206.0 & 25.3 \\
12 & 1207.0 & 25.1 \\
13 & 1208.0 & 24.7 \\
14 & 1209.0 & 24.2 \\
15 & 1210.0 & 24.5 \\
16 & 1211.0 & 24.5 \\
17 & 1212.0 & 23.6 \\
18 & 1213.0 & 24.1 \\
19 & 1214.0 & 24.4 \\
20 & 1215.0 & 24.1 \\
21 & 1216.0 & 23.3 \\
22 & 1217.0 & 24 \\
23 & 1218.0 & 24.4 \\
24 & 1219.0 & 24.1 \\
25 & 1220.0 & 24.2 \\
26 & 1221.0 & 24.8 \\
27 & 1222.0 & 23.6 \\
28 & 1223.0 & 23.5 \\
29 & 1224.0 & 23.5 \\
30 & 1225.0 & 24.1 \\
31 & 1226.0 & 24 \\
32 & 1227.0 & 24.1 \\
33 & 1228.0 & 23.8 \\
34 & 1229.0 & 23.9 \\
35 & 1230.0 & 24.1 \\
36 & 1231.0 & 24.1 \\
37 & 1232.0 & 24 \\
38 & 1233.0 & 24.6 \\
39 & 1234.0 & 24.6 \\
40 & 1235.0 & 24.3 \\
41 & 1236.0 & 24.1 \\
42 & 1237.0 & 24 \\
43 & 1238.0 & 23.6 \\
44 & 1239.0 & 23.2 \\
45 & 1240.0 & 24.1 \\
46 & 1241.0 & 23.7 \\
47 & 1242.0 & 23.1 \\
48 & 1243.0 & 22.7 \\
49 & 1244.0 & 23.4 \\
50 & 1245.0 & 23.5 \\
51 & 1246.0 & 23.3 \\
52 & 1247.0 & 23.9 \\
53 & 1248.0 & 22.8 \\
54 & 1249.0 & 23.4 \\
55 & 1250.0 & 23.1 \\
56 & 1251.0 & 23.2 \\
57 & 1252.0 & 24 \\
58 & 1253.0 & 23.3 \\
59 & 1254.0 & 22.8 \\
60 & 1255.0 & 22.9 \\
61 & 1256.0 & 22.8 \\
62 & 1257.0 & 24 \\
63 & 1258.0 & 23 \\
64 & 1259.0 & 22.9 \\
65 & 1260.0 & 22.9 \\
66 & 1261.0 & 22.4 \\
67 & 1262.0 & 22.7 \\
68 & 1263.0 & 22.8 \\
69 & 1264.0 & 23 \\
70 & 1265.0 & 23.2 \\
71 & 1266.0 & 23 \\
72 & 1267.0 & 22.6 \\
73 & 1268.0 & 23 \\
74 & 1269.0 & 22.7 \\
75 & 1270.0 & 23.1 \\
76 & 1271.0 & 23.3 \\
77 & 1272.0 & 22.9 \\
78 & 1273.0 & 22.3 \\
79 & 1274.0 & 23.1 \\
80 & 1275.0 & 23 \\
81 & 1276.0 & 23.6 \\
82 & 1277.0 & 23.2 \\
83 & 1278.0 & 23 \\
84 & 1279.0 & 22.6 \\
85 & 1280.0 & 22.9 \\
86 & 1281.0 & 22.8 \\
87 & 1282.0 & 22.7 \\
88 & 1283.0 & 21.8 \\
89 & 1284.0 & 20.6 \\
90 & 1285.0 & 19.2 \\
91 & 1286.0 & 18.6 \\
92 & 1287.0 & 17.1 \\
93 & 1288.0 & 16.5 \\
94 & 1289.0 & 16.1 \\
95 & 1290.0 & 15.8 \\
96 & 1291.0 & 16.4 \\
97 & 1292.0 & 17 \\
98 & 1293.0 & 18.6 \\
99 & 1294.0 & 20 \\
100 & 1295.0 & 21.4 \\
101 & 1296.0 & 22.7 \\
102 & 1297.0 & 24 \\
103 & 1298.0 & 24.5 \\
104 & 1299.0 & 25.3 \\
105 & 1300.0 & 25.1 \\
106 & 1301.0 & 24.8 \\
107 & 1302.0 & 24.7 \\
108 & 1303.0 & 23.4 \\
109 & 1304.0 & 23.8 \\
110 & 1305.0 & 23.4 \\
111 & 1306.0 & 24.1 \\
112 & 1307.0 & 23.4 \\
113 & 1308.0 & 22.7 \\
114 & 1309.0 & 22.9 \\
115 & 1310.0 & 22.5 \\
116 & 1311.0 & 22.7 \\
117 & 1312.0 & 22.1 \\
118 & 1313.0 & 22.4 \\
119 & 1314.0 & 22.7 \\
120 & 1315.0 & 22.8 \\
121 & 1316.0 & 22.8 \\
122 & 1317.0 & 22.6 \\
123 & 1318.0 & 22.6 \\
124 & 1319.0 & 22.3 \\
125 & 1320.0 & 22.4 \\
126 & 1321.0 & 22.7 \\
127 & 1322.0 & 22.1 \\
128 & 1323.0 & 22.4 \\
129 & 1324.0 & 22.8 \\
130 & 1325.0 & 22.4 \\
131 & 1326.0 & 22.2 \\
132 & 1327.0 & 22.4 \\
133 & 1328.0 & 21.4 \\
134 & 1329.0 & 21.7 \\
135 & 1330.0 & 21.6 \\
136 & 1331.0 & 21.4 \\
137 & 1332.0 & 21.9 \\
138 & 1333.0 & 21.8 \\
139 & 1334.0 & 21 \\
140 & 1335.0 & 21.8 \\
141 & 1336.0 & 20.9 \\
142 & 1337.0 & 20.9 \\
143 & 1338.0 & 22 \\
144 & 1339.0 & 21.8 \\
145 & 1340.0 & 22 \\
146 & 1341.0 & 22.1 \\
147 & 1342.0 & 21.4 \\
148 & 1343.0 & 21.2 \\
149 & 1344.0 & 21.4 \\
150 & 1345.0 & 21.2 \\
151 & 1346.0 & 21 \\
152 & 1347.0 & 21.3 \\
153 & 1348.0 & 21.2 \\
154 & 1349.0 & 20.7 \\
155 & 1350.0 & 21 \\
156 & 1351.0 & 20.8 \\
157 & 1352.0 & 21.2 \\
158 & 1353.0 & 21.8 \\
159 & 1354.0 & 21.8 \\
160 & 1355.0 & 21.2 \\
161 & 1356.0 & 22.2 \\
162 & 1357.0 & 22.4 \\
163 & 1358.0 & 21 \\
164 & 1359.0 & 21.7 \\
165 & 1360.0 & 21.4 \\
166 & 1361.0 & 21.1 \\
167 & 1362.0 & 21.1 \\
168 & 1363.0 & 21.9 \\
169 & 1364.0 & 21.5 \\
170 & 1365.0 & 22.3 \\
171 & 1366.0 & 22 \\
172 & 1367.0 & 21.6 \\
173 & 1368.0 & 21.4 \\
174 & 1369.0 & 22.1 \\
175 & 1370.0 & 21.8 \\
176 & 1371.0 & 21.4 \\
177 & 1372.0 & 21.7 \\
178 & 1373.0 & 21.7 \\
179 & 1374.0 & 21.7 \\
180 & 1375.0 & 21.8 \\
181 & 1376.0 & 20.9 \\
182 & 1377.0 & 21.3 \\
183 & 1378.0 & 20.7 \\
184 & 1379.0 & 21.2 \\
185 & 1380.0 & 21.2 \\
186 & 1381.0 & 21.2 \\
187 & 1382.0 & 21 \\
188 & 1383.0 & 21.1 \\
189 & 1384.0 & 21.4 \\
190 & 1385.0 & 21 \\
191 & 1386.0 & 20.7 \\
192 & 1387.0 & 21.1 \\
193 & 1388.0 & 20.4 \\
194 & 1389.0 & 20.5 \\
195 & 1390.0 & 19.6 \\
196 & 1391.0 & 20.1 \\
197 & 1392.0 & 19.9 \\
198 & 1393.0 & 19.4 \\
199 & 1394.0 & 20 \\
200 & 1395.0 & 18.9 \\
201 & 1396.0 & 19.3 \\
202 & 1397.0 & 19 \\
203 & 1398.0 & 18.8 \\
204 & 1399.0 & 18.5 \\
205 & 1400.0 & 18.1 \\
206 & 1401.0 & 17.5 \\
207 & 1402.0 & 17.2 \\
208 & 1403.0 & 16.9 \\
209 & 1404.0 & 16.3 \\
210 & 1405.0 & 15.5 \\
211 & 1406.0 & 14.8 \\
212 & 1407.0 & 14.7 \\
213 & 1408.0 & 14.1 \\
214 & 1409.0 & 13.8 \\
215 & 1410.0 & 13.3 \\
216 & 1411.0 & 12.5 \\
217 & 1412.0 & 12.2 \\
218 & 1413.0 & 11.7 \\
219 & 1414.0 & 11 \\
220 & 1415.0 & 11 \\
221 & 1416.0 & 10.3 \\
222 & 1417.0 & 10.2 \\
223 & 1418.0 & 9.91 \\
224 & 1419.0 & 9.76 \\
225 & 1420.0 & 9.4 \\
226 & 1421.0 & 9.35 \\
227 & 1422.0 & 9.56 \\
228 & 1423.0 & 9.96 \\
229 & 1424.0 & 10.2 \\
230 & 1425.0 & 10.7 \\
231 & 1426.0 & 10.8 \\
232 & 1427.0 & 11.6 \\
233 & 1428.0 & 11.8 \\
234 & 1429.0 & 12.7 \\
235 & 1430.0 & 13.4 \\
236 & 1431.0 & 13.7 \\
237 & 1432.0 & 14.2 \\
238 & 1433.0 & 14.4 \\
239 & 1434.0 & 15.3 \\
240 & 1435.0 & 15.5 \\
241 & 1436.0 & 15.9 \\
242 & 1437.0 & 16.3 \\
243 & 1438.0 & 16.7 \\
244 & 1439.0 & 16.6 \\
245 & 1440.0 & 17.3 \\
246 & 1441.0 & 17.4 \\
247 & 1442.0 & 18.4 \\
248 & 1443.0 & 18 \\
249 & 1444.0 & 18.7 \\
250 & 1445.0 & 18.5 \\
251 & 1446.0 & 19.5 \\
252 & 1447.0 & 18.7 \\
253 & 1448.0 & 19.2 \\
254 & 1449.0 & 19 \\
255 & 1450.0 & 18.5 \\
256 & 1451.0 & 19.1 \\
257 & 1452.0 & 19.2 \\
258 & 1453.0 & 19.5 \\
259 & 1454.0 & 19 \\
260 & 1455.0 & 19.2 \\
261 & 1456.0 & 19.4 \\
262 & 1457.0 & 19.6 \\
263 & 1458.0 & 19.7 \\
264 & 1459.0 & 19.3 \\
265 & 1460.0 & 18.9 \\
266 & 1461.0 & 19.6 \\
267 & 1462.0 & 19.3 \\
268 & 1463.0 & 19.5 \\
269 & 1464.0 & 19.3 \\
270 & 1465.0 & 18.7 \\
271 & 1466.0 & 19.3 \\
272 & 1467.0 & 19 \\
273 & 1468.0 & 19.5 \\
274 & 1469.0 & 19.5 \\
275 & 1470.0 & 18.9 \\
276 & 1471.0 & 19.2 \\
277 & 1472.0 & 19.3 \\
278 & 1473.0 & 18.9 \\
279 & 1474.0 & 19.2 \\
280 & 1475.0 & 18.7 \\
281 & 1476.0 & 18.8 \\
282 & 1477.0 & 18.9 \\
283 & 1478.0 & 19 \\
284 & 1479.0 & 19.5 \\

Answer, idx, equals 1357.0 ch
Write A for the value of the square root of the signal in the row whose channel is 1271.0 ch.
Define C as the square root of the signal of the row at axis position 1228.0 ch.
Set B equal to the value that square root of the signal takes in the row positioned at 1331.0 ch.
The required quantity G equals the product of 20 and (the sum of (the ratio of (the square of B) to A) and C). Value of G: 186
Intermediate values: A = 4.83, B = 4.6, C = 4.9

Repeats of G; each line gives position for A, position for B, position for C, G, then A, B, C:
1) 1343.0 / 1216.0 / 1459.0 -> 189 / 4.60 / 4.8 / 4.4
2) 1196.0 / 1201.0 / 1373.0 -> 193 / 4.93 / 5.0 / 4.7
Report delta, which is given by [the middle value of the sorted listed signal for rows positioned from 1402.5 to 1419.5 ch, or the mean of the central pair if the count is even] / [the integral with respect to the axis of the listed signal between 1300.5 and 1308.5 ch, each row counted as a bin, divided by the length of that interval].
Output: 0.5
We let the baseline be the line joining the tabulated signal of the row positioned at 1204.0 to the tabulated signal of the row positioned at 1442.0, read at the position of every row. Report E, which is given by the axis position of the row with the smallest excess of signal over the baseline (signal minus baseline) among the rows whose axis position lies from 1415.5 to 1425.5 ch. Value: 1421.0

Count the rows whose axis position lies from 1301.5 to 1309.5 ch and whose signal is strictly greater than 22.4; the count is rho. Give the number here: 8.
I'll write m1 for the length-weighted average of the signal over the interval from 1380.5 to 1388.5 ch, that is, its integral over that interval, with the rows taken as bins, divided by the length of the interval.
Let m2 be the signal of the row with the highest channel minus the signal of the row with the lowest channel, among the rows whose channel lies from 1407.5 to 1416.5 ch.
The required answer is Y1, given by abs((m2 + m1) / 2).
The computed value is 8.6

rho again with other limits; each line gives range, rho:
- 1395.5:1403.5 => 0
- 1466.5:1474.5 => 0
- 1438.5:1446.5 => 0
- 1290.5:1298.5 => 3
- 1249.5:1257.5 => 8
